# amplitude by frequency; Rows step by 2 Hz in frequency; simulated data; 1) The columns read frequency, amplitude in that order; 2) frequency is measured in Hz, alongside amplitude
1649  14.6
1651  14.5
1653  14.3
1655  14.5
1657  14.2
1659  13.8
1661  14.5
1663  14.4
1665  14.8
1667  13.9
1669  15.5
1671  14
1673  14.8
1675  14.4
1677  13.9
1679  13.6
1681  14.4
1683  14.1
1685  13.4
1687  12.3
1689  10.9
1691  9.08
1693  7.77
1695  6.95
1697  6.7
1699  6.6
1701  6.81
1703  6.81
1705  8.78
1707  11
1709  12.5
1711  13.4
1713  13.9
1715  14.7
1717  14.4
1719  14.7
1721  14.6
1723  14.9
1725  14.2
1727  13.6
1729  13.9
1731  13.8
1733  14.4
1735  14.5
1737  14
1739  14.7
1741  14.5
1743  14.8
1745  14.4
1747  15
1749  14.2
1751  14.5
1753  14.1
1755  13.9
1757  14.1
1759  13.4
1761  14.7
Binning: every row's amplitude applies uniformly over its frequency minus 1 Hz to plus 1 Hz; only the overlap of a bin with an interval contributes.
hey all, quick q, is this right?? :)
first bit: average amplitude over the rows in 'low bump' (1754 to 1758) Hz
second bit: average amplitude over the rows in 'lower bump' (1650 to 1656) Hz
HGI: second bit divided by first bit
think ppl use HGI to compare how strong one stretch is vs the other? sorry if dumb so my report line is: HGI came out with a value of 1.03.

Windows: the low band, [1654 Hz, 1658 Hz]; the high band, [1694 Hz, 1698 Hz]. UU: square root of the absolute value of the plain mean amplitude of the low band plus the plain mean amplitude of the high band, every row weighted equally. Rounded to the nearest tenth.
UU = 4.6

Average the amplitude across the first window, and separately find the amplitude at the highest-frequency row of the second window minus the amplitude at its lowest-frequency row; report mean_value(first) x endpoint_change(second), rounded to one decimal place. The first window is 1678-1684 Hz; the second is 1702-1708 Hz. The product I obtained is 58.8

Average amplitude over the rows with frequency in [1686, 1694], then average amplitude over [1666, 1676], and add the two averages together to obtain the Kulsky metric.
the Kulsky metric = 24.5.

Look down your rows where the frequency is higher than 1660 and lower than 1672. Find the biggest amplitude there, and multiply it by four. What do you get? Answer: 62.0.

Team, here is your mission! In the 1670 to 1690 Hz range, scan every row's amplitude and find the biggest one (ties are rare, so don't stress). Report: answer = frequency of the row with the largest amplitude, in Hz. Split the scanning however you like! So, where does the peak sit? 1673 Hz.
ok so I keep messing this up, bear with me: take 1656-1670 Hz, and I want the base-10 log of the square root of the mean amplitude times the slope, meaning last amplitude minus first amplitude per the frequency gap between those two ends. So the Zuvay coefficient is 0.10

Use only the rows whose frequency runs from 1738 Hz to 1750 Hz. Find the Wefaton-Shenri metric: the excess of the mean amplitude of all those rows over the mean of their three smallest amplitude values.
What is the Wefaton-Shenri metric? 0.23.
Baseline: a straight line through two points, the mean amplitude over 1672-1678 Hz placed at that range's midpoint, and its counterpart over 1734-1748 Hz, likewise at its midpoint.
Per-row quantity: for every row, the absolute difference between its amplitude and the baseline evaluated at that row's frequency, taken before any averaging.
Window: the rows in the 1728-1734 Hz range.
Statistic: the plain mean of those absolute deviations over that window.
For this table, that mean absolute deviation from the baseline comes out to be 0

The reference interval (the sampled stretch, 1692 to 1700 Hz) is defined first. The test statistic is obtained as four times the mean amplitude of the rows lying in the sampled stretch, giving 28.0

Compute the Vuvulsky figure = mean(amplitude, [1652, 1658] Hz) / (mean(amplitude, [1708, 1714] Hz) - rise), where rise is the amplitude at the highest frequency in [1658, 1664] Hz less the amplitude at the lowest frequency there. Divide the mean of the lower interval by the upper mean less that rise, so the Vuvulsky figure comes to 1.13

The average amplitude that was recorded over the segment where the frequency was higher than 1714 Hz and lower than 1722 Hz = 14.6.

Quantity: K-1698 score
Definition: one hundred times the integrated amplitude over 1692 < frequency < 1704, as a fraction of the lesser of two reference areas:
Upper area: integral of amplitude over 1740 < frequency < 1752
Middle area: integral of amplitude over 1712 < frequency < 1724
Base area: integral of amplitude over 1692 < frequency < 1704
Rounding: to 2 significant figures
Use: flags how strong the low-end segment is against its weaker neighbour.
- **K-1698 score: 48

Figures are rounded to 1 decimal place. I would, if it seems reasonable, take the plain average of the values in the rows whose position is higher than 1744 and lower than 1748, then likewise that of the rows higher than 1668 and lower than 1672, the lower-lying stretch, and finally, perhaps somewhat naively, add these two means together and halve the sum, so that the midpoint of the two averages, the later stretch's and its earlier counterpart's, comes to 14.7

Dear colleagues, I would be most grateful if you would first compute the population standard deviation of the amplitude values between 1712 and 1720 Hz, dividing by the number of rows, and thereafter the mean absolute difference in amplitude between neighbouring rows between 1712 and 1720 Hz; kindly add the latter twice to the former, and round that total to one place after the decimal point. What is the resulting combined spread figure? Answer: 1.3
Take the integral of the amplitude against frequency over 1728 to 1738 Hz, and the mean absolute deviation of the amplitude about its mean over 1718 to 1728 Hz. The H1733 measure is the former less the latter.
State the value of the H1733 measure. 141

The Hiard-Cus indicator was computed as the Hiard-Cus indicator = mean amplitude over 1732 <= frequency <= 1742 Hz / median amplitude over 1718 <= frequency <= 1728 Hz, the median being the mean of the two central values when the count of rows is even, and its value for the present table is 1.0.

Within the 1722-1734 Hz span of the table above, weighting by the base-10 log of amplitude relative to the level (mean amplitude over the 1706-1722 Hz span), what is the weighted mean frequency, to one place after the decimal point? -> 1726.9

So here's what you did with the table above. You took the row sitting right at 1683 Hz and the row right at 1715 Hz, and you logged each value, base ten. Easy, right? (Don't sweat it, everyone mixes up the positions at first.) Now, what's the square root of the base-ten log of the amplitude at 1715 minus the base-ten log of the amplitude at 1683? 0.13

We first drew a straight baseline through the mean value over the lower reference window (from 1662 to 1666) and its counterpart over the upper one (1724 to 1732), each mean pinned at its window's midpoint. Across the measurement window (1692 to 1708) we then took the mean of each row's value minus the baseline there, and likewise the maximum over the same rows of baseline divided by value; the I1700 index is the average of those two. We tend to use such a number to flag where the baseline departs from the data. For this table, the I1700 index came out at -2.2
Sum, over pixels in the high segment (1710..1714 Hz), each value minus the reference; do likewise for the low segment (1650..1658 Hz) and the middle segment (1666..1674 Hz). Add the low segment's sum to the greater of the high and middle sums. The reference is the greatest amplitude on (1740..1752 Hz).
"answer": -4.3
